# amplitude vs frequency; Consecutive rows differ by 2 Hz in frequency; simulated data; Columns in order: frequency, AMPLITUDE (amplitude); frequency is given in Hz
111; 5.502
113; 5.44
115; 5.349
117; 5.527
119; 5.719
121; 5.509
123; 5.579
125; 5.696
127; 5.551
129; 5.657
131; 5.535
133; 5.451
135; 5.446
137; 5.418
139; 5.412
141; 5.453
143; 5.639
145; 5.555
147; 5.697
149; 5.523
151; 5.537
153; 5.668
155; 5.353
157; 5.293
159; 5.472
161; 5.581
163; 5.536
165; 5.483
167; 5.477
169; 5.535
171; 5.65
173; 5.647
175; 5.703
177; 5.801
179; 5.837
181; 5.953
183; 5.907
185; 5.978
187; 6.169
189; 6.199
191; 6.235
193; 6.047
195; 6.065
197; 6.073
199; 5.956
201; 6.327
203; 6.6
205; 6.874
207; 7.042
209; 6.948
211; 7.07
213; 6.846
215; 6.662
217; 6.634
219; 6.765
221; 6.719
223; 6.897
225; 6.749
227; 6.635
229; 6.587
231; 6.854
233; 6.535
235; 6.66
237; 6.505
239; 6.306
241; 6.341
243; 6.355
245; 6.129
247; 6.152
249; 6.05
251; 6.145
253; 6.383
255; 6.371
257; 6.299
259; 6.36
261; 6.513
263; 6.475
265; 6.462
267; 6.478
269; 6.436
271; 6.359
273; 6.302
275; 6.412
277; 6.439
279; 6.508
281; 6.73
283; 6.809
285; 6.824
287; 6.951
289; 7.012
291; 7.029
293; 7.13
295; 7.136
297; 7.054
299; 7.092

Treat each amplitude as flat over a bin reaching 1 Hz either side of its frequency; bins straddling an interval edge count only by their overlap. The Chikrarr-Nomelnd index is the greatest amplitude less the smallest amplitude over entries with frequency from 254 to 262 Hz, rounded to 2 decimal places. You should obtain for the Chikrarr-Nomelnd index 0.21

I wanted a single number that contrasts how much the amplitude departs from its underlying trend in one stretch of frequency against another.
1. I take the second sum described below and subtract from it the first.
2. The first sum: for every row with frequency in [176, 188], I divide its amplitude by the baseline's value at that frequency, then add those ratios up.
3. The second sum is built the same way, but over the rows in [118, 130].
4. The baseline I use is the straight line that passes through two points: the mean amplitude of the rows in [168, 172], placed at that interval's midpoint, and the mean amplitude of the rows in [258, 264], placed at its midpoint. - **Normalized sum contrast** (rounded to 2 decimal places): 0.29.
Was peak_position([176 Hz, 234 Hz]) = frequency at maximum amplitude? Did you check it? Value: 211 Hz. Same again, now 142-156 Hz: 147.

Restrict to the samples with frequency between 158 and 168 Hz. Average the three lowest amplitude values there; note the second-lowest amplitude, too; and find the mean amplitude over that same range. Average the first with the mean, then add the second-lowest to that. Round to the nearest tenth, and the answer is 11.0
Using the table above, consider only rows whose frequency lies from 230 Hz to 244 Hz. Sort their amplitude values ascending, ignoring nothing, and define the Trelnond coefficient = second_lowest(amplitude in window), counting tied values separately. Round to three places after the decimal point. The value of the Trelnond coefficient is 6.341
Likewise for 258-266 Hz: 6.462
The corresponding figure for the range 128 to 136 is 5.451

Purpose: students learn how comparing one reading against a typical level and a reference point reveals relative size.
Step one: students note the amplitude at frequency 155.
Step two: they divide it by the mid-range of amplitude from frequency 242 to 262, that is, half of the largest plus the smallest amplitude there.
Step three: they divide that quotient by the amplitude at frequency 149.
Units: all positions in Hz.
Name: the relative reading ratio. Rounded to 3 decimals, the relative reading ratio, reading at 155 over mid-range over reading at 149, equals 0.154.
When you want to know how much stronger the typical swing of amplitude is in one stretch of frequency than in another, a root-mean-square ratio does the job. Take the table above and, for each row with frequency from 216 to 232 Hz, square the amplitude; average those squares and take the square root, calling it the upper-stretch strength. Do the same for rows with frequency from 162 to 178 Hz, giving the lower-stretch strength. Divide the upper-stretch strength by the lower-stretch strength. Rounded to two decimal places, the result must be 1.20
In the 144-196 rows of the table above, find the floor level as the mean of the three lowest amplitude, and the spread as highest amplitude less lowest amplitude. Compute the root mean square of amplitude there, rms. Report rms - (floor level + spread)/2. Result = 2.6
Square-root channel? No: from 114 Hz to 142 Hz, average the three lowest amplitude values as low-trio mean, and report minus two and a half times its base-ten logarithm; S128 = -1.83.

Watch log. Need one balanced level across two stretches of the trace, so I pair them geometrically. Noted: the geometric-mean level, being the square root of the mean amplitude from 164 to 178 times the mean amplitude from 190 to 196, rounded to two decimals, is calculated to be 5.86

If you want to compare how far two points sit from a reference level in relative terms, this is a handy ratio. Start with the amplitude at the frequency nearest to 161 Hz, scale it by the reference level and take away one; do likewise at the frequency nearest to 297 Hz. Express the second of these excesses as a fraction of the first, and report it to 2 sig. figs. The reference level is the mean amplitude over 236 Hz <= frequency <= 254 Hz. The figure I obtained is -1.2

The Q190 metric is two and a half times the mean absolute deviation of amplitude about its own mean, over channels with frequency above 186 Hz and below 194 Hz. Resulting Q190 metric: 0.144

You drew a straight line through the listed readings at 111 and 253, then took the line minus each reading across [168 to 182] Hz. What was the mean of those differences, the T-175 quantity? 0.17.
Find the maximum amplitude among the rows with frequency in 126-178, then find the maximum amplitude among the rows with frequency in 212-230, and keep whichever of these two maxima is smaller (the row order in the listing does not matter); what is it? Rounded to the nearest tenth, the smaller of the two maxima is 5.8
